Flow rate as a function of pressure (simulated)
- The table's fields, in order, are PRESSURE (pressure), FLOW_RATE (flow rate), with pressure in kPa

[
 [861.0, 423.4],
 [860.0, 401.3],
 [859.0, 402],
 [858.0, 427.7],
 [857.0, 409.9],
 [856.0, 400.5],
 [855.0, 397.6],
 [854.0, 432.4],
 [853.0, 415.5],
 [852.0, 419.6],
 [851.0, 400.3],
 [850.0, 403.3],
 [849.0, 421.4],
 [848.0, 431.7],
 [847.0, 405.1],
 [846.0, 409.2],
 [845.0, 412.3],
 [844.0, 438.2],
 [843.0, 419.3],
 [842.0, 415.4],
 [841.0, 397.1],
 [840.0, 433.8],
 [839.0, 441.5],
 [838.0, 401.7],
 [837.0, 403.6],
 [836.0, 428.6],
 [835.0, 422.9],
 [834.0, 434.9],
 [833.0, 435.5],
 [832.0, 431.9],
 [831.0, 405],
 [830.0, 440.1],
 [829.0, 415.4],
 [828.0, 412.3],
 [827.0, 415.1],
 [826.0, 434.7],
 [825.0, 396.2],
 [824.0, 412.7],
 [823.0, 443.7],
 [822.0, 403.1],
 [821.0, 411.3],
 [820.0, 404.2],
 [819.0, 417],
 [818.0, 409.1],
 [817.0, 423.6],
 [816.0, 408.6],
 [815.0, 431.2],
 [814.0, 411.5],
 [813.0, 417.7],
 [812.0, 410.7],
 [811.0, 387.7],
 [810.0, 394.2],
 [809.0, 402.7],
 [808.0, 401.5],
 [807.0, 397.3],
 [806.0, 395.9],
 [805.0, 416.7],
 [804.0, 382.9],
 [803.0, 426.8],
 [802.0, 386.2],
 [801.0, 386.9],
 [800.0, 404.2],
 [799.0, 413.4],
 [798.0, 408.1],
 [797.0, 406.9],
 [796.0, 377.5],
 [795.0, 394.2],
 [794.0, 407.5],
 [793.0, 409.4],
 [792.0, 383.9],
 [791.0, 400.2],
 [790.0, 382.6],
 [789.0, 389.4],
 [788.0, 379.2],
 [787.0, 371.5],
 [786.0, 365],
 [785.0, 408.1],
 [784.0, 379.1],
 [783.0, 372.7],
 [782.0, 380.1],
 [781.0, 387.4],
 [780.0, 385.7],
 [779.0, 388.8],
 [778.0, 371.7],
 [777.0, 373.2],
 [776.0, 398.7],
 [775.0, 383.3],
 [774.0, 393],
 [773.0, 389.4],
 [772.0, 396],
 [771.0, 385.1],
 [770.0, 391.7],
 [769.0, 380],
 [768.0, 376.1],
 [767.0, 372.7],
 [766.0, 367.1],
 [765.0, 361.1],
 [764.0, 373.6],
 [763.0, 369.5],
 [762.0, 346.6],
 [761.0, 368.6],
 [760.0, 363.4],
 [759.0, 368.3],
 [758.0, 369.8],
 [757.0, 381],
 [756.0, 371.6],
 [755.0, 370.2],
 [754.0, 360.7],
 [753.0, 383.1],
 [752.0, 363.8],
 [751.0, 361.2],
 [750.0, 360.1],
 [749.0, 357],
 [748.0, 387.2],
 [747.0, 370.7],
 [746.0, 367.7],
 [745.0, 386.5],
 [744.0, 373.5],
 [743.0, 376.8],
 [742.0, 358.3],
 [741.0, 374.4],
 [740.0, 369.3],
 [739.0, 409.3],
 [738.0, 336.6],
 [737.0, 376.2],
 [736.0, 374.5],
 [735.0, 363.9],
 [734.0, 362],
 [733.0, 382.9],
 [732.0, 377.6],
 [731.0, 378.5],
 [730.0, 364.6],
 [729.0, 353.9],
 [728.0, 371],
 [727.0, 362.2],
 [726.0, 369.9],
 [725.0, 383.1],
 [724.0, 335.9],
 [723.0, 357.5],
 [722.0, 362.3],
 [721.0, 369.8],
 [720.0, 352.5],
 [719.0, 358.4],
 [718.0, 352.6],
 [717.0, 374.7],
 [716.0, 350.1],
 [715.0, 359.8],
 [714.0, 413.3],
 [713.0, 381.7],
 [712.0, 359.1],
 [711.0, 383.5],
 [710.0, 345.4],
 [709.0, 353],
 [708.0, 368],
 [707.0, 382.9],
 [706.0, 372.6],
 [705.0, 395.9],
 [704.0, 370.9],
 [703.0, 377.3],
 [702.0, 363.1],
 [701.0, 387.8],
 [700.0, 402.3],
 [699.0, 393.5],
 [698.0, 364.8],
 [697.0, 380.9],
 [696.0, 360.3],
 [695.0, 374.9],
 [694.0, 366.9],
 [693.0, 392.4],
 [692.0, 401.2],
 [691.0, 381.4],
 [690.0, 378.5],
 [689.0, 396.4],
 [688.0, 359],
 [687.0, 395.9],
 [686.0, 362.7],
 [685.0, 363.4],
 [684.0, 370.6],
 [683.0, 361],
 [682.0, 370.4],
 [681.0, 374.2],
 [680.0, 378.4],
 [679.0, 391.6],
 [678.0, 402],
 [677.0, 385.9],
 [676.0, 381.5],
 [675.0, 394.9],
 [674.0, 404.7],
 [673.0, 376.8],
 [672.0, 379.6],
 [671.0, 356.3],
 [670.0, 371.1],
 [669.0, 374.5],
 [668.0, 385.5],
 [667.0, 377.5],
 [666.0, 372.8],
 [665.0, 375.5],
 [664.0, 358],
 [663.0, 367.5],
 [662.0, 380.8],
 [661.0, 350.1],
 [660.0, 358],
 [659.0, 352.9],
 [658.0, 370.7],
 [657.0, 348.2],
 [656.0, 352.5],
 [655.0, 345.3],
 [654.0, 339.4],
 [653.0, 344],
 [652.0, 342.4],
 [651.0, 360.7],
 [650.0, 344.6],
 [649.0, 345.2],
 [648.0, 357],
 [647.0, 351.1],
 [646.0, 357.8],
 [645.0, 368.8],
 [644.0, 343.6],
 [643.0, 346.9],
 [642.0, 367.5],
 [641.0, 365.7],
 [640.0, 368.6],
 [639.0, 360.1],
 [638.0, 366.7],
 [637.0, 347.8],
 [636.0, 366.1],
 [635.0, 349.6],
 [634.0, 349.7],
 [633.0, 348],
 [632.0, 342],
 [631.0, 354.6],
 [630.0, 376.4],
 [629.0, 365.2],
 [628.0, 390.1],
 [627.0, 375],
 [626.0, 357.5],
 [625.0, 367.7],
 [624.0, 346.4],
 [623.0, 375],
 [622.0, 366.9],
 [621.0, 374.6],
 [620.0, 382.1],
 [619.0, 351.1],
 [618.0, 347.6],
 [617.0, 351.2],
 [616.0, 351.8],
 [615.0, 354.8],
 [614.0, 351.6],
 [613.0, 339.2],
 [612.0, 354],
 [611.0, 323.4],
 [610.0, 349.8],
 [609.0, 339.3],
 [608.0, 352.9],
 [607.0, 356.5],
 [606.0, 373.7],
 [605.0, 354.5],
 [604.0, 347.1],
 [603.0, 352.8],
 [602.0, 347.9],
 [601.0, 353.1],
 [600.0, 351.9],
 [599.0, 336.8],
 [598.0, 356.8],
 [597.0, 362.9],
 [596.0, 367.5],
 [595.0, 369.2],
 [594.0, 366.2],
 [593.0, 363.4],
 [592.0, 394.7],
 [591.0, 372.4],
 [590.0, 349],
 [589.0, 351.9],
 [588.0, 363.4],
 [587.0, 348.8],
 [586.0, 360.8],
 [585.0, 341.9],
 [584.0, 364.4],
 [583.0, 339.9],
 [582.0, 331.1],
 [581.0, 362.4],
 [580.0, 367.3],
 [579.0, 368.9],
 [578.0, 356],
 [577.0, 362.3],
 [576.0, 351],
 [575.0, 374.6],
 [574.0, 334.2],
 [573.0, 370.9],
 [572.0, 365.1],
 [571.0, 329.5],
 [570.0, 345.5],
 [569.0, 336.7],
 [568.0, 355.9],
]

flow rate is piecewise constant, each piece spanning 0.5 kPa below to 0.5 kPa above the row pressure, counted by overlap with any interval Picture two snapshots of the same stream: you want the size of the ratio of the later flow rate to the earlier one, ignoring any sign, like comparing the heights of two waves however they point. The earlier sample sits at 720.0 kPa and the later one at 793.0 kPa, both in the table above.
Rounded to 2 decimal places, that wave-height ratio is 1.16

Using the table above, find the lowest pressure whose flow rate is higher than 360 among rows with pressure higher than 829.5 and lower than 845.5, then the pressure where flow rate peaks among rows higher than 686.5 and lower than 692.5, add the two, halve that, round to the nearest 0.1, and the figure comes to 761.0 kPa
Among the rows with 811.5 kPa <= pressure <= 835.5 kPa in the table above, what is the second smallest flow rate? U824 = 403.1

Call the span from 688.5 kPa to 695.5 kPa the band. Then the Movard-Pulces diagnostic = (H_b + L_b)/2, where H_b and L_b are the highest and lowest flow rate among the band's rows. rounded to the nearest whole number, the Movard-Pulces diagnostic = 384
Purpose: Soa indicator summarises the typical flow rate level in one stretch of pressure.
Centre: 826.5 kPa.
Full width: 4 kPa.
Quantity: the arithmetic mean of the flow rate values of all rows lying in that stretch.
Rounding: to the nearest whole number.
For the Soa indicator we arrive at 415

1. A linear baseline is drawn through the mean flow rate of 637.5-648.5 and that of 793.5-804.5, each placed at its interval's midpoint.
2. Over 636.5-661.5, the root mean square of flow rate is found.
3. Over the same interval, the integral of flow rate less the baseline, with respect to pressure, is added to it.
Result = 186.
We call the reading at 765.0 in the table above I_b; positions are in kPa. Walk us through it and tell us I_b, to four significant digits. 361.1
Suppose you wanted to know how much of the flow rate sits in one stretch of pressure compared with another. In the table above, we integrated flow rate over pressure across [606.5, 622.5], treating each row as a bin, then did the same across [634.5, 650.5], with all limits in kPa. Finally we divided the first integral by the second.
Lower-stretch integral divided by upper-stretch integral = 0.989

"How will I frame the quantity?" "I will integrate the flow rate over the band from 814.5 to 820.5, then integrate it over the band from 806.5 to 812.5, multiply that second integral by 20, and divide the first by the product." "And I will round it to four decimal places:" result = 0.0521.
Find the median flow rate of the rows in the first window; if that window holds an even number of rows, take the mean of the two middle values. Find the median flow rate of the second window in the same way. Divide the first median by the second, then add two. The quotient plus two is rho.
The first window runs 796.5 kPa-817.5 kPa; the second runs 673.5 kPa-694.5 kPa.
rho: 3.067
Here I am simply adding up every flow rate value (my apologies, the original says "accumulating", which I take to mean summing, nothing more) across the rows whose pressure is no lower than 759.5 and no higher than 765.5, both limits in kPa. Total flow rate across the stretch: 2183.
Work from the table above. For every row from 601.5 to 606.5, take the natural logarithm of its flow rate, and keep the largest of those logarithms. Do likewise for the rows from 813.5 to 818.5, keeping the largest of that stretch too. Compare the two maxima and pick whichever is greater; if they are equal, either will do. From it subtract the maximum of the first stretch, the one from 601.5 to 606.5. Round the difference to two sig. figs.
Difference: 0.14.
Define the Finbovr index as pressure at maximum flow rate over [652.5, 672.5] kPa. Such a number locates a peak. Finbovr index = 668.0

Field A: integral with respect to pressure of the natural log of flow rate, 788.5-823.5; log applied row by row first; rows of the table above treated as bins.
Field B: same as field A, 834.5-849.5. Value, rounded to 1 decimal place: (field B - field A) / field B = -1.3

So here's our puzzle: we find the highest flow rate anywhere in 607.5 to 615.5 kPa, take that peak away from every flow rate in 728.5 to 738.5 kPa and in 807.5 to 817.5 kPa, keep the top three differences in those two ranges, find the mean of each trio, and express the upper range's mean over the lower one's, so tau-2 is 2.8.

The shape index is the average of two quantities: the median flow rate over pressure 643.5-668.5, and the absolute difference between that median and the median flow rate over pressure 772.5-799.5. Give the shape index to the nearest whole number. 194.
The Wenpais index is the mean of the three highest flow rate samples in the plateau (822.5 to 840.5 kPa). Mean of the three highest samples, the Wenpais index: 442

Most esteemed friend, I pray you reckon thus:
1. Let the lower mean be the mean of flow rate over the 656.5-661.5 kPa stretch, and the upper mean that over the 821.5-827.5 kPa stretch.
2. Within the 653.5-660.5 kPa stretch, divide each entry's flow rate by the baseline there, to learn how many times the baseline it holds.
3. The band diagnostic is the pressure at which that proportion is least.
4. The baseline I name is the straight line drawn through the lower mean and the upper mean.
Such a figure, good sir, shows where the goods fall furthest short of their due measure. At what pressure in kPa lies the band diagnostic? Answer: 654.0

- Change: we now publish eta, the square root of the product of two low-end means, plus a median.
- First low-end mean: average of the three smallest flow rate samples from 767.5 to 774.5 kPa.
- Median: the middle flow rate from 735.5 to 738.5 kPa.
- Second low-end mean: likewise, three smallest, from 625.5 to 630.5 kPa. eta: 748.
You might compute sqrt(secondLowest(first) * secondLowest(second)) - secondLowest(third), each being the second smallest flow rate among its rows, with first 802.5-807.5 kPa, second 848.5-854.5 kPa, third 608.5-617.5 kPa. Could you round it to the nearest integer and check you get 60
